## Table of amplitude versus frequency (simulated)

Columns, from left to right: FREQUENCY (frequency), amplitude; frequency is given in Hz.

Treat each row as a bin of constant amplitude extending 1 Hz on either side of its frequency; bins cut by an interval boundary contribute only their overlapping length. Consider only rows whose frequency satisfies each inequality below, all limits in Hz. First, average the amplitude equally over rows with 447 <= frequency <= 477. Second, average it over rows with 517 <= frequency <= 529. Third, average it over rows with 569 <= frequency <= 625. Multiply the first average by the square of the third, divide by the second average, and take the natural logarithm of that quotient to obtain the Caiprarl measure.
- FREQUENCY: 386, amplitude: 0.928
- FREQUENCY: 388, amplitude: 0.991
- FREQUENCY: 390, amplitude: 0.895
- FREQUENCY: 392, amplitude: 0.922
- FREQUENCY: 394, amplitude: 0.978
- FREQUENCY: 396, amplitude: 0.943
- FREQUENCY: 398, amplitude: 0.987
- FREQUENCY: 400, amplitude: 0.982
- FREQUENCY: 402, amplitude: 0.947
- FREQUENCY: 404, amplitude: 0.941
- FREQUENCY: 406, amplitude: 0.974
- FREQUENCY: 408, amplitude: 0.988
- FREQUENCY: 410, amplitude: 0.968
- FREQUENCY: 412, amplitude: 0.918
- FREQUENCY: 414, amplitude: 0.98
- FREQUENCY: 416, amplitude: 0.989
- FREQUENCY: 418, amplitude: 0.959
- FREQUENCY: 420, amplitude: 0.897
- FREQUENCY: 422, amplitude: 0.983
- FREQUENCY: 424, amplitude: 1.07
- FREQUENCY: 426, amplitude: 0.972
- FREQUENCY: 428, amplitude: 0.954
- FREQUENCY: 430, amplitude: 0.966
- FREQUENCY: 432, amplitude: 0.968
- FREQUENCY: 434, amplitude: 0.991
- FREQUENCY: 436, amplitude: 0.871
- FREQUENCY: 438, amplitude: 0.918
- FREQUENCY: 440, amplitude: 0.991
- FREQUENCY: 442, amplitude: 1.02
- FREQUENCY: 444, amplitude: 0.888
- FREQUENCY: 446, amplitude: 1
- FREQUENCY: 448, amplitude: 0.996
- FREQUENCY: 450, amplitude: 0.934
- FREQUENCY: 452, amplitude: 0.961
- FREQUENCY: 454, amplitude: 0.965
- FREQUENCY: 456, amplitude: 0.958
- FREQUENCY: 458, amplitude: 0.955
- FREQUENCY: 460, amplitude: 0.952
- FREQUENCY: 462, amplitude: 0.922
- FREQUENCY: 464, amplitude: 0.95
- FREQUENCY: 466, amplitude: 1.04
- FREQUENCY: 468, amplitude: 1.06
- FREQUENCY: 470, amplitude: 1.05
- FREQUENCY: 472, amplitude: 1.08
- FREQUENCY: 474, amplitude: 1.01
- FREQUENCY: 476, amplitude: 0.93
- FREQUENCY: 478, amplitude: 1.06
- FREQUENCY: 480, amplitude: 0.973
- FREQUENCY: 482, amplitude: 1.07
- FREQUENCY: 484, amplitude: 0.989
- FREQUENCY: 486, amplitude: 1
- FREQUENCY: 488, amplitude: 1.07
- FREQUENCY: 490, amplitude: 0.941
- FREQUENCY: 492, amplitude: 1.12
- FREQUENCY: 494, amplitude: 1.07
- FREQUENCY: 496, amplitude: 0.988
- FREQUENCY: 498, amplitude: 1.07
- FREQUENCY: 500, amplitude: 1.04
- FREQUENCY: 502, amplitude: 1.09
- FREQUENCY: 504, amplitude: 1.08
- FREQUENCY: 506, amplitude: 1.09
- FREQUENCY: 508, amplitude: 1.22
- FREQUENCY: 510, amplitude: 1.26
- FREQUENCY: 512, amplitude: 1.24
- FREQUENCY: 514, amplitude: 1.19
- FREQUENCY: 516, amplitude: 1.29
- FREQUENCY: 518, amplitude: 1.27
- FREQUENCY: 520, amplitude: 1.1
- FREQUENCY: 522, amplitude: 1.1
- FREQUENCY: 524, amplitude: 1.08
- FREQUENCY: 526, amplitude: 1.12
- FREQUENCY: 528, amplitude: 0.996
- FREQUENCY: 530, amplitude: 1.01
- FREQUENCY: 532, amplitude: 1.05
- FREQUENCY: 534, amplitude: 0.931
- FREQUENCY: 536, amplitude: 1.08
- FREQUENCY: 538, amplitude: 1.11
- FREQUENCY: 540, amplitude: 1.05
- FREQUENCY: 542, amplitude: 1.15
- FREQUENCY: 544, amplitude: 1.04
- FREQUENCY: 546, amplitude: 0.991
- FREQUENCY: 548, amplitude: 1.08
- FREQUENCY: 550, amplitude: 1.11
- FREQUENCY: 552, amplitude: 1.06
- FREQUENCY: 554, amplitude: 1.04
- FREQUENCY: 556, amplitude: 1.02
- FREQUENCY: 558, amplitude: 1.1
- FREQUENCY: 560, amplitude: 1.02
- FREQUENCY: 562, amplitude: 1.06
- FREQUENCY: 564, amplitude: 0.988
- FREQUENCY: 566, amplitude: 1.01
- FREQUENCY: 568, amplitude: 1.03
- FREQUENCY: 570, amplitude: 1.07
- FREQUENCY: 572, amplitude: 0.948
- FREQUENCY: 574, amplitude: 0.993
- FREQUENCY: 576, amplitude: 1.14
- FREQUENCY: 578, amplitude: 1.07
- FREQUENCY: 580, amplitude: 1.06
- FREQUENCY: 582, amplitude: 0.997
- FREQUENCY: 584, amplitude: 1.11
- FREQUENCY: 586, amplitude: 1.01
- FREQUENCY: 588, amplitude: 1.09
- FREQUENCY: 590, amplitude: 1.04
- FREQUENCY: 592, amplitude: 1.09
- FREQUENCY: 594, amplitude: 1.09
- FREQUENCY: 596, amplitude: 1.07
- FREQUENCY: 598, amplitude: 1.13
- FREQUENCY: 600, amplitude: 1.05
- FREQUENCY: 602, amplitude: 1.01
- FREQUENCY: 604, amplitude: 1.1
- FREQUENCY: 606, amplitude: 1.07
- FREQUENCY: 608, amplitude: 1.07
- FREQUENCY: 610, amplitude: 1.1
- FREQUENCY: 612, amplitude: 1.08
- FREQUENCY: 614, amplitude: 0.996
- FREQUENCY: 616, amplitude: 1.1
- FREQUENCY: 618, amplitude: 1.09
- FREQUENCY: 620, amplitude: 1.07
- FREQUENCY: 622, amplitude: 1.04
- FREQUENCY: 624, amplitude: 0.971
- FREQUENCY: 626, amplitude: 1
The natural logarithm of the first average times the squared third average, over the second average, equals -0.01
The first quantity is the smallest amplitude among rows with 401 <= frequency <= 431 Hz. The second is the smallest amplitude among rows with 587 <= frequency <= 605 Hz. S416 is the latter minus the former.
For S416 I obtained 0.11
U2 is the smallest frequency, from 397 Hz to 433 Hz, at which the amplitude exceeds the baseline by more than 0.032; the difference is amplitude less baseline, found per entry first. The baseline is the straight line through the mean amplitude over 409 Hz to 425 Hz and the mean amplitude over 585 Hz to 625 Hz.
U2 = 424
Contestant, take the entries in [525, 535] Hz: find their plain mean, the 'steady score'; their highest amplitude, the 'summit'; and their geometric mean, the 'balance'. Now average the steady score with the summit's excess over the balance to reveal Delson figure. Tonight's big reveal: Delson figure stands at 0.561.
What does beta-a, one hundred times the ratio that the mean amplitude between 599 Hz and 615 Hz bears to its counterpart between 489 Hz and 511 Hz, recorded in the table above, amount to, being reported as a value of 97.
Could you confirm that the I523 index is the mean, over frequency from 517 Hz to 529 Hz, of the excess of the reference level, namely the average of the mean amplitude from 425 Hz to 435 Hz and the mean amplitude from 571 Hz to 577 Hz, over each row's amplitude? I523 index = -0.11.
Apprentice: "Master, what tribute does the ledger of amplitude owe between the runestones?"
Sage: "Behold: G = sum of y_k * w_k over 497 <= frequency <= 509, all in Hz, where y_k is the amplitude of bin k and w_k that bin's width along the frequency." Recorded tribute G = 13.2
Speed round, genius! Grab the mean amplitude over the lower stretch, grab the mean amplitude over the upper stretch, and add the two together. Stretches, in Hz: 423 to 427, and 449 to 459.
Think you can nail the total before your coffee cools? 1.98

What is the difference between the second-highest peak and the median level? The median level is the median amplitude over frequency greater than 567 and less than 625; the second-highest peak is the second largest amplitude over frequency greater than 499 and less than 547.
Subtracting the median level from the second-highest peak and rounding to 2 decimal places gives 0.20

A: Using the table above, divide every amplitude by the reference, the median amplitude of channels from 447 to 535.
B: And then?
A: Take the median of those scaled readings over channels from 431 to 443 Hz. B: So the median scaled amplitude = 0.93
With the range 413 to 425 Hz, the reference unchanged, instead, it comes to 0.93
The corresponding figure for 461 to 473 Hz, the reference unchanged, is 1.00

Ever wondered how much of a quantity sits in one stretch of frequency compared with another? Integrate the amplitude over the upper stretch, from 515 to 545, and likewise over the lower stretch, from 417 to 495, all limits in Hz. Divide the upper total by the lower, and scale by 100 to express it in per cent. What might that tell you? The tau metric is 43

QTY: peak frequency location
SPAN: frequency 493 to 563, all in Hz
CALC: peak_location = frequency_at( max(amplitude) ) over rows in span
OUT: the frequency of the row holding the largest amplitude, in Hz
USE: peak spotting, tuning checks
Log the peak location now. 516 Hz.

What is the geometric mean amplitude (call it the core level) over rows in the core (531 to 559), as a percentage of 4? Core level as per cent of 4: 26.4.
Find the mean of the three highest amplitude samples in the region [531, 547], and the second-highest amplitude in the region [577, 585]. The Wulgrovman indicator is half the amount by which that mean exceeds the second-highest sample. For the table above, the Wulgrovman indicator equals 0.022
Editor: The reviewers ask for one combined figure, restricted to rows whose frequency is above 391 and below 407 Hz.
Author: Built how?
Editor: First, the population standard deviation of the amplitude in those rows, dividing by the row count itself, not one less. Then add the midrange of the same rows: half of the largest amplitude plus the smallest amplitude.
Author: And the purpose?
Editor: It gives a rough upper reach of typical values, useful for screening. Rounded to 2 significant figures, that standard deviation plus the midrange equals 0.98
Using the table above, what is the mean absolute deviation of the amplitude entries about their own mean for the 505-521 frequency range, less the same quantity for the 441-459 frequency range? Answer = 0.033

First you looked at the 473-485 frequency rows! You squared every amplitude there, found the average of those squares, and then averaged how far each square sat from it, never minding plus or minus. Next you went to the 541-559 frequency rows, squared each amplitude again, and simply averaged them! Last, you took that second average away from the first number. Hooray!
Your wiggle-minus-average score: -1.05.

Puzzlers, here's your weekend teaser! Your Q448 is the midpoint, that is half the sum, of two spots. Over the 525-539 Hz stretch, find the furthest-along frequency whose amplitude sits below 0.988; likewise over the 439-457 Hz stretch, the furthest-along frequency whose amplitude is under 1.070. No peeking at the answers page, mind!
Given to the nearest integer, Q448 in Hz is 495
